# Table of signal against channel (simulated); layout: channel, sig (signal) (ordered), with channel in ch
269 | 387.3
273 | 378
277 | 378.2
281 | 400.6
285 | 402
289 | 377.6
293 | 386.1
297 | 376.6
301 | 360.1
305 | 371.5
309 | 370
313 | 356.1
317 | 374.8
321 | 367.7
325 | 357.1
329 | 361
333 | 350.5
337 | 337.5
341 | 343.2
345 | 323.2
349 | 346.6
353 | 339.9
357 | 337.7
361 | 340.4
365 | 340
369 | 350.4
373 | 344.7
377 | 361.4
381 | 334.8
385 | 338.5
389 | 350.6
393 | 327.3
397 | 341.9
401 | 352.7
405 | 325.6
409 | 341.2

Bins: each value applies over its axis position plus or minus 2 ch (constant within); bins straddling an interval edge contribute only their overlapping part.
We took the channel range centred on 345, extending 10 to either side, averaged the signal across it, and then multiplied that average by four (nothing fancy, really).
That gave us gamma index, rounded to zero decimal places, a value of 1352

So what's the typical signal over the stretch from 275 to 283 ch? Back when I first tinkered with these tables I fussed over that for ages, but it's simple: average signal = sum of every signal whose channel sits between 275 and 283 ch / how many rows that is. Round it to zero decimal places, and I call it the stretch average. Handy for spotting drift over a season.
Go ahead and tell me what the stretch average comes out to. 389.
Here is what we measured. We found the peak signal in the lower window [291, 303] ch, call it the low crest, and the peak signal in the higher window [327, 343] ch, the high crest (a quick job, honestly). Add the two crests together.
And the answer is 747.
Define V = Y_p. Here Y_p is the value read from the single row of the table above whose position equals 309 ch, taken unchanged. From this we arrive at 370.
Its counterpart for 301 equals 360.1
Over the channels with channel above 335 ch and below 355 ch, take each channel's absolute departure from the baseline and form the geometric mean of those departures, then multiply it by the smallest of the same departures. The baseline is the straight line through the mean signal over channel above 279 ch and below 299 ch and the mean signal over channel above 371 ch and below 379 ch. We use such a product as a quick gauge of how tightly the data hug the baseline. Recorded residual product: 448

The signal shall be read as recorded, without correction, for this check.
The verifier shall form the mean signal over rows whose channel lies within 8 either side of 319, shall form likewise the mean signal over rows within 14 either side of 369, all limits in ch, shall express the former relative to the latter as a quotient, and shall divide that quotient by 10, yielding 0.106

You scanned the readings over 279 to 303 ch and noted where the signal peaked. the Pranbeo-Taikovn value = 285 ch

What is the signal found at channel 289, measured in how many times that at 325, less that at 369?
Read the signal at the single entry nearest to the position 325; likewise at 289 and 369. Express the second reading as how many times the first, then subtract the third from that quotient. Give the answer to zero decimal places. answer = -349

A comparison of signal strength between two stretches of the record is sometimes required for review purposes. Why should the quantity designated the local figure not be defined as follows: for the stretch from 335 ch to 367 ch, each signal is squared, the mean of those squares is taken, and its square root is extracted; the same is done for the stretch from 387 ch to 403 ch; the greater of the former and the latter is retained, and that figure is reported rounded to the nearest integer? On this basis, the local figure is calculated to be 343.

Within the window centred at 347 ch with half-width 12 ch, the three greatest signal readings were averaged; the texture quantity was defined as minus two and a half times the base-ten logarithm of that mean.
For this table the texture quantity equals -6.34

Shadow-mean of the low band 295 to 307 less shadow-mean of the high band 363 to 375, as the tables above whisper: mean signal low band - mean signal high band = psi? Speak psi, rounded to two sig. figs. 24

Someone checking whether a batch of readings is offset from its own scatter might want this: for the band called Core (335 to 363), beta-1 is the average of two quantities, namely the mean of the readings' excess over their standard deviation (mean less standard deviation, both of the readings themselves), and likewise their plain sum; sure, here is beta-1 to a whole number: 1350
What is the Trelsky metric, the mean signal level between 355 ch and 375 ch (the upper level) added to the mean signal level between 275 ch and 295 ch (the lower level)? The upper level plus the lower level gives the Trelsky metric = 732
